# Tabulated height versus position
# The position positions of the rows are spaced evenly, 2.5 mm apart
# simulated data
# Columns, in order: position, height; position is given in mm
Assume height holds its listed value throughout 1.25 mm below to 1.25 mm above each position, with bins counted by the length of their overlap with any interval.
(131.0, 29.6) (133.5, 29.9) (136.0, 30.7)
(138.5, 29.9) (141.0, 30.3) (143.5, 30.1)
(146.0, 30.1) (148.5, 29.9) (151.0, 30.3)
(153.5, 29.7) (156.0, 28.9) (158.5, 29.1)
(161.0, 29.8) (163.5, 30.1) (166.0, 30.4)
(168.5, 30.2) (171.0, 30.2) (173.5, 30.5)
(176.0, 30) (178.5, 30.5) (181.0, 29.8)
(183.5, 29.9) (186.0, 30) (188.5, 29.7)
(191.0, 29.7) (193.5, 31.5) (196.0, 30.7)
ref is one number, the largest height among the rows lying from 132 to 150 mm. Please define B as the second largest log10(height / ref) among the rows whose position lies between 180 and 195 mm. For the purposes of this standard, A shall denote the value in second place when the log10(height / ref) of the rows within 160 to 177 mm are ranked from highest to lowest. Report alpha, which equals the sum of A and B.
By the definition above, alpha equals -0.014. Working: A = -0.004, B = -0.010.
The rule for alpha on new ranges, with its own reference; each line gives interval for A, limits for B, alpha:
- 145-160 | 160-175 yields -0.013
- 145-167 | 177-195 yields -0.009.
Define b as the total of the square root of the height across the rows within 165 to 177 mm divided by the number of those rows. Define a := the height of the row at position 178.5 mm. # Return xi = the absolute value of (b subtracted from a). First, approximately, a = 30.5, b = 5.501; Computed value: 25.0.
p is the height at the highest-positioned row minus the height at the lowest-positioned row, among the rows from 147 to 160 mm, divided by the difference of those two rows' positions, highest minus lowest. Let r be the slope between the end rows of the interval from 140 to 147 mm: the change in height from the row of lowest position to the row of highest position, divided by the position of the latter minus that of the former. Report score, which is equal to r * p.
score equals 0.003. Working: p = -0.08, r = -0.04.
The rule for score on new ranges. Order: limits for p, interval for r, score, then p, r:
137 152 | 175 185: 0.000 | 0.03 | -0.01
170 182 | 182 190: 0.002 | -0.04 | -0.04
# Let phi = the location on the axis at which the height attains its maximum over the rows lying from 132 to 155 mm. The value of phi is 136.0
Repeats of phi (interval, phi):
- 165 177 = 173.5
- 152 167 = 166.0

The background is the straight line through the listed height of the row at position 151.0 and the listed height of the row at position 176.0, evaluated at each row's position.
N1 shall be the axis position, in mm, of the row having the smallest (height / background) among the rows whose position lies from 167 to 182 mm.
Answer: 181.0 mm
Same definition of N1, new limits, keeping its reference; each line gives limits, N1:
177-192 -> 188.5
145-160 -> 156.0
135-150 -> 138.5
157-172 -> 158.5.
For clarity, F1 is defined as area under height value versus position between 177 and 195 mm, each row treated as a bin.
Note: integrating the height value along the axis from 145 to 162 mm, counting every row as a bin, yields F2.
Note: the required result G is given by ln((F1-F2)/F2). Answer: -2.6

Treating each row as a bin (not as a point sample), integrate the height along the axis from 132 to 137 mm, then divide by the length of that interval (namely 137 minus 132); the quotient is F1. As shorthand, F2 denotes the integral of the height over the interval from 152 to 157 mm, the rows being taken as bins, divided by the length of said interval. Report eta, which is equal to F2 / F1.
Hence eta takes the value 0.97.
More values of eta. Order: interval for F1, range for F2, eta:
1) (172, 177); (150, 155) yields 0.99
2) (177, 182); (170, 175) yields 1.01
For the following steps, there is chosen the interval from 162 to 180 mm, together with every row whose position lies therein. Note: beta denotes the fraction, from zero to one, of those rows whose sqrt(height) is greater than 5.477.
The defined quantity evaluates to 1.00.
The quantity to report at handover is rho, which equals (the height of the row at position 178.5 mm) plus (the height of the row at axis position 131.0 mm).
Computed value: 60.1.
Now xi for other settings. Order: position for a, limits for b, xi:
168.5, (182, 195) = 24.7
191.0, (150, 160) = 24.3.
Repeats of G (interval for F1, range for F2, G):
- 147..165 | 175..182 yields 0.4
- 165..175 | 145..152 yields -0.8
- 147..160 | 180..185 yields 0.5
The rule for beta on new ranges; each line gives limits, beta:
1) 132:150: 0.57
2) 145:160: 0.33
